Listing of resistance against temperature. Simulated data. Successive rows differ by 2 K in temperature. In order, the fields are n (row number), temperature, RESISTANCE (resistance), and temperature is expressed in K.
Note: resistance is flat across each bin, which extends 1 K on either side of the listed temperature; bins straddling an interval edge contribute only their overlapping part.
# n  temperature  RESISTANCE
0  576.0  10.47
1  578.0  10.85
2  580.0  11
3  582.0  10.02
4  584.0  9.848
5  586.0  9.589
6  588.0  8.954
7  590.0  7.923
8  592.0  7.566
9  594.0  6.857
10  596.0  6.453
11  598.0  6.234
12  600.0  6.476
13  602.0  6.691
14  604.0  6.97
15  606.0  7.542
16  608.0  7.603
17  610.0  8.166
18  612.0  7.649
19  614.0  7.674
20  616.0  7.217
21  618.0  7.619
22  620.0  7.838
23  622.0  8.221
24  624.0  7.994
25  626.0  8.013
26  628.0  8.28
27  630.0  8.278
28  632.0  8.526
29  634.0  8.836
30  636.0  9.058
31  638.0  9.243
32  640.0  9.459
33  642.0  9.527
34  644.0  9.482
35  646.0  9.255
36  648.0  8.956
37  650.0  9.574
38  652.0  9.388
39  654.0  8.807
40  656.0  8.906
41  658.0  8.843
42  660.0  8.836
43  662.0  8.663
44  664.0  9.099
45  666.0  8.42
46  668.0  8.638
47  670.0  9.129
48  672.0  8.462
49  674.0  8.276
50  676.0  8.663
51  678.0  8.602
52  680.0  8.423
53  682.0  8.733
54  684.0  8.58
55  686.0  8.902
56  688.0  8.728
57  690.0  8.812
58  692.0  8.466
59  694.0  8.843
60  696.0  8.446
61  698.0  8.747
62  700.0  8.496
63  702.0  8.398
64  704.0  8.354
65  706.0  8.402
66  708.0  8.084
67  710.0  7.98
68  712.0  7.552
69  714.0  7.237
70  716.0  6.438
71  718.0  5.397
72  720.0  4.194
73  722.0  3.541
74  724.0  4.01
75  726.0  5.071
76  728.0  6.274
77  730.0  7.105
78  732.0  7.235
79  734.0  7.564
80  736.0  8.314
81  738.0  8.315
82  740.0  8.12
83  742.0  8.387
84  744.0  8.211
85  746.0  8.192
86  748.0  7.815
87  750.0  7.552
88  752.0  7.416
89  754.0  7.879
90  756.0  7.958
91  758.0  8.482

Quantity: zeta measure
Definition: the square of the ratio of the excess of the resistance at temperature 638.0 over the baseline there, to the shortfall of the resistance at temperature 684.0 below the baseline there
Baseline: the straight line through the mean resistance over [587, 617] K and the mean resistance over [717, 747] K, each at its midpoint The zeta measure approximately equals 1.58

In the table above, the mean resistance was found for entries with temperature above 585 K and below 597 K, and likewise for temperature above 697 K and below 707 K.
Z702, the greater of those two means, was 8.48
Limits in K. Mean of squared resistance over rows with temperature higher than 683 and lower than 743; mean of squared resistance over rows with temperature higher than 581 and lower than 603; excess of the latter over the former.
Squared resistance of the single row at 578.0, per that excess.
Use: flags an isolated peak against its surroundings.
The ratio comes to 20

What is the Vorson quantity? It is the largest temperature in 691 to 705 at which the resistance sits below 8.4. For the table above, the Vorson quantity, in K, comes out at 704.0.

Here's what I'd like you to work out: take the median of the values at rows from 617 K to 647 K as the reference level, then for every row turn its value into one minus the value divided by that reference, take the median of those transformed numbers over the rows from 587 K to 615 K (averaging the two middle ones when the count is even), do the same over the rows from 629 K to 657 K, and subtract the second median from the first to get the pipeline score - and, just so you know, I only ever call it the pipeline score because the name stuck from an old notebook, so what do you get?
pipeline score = 0.19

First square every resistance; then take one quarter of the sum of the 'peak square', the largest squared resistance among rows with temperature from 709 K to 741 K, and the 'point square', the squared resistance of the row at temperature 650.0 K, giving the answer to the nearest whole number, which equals 40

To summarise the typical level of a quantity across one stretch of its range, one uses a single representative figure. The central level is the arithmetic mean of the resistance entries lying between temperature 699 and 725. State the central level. 6.8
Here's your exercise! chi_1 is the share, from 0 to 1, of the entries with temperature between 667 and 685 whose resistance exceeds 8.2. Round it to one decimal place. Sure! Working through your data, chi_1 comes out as 1.0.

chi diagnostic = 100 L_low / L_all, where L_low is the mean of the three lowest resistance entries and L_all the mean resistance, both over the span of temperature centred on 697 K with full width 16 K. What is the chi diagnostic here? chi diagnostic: 98.0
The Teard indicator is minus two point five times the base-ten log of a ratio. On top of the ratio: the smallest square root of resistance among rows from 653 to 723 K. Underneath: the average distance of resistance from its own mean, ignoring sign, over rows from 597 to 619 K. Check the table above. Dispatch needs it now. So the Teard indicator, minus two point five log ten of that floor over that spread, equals -1.5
